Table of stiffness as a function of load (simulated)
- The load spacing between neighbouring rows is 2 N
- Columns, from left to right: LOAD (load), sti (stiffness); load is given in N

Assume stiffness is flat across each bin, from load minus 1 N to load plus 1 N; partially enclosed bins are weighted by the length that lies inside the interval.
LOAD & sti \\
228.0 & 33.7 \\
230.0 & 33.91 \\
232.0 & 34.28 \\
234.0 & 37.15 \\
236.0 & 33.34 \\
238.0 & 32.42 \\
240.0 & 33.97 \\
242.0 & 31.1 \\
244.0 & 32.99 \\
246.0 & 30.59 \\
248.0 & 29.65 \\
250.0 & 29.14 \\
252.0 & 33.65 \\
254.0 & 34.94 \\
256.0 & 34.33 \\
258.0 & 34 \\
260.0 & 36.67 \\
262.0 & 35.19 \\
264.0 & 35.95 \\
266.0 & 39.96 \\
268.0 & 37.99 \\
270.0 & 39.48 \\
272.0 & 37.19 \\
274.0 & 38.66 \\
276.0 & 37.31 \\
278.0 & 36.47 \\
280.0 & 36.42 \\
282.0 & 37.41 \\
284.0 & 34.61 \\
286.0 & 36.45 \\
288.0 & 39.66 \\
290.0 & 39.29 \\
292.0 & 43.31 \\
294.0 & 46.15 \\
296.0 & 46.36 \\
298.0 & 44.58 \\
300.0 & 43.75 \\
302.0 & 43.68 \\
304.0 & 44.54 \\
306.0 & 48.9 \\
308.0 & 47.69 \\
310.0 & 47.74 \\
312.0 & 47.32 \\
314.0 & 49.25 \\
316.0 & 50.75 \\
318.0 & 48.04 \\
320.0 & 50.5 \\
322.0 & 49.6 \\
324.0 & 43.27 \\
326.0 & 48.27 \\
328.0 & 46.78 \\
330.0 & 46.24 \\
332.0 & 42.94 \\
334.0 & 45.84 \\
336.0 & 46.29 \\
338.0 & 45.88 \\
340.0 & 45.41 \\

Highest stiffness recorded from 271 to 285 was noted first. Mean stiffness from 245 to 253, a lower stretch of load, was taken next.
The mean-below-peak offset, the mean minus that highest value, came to -7.9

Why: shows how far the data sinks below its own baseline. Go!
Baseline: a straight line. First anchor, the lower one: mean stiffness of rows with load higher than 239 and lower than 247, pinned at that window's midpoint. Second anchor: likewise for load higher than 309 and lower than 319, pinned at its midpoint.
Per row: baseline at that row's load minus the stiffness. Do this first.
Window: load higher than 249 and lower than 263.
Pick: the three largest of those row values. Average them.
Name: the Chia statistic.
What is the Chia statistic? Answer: 2.6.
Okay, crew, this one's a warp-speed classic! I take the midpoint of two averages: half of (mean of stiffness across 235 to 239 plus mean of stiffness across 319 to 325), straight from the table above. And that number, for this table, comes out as 40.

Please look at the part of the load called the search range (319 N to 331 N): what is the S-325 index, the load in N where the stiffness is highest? 320.0 N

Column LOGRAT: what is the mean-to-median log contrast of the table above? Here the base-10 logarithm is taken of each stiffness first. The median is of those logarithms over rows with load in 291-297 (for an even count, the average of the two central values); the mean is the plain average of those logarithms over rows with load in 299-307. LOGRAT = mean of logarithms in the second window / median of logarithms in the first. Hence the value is 0.99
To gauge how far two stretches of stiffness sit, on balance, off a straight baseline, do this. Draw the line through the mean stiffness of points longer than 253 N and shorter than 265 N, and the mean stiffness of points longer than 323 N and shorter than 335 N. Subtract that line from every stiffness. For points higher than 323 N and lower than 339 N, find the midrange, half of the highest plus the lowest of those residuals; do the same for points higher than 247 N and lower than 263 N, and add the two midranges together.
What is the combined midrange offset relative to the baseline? -1.6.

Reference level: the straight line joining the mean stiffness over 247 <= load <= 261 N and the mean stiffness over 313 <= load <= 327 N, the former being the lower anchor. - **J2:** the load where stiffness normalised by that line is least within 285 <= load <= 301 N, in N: 286.0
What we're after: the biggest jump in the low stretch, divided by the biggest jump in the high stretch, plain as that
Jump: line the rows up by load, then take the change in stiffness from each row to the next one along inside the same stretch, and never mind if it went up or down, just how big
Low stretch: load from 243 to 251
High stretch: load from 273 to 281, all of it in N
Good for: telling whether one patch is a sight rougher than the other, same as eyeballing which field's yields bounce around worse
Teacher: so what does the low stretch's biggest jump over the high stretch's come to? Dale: 1.78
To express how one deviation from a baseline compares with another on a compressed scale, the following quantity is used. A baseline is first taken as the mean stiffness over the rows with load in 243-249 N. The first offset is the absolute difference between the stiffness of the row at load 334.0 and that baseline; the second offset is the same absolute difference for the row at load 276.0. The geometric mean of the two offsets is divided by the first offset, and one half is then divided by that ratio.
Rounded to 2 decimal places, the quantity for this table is 0.77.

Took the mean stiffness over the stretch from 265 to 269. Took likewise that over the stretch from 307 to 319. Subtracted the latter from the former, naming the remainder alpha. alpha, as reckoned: -9.5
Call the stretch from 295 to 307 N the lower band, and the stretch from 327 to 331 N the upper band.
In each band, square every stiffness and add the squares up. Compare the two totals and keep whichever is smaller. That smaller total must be 4327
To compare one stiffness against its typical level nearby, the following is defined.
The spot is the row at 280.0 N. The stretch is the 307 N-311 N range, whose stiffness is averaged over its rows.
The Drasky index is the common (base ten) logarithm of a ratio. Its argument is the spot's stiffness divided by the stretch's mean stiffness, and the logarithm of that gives -0.12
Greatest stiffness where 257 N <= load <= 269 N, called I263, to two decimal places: 39.96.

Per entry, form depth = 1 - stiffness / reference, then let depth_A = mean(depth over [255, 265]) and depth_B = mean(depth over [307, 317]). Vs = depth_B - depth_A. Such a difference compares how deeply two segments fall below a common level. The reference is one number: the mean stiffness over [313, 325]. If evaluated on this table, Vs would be -0.27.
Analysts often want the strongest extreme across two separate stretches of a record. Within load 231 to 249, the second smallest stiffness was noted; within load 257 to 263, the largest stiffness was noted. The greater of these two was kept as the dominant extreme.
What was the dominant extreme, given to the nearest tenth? 36.7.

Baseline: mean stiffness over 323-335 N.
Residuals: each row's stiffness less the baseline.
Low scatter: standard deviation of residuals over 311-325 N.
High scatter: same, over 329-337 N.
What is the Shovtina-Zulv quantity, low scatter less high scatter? 1.0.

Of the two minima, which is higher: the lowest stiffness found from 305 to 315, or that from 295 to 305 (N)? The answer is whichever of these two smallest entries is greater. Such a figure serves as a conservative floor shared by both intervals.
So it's 47.3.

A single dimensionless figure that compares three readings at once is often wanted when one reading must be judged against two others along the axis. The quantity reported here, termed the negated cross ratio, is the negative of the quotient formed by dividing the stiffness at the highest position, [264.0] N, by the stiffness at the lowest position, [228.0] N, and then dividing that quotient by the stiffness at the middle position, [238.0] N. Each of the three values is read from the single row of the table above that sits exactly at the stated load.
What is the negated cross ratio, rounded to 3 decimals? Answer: -0.033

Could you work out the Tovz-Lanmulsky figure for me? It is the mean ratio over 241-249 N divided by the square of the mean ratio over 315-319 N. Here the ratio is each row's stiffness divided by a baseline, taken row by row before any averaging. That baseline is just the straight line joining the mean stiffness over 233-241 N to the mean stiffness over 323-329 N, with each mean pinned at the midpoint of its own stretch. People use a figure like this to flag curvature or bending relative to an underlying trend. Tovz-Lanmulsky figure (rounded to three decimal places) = 0.728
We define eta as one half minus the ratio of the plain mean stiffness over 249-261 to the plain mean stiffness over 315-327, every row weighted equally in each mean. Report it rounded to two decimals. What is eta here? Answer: -0.20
